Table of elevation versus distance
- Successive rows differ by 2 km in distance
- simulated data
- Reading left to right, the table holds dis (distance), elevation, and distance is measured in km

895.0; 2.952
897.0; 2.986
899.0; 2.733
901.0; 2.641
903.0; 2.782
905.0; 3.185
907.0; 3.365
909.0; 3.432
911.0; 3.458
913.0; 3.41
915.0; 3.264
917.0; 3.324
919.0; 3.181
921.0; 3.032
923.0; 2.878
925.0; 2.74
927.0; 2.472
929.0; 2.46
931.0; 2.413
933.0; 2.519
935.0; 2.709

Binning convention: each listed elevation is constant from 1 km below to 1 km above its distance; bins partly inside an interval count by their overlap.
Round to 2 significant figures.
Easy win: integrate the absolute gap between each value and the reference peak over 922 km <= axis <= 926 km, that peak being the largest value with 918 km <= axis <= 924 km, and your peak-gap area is 1.5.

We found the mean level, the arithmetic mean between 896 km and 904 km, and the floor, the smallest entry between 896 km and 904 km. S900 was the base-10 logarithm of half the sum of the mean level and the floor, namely 0.433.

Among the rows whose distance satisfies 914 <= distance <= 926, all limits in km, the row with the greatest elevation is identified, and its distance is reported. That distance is 917.0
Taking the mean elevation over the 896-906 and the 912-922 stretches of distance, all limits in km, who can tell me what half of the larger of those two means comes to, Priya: 1.62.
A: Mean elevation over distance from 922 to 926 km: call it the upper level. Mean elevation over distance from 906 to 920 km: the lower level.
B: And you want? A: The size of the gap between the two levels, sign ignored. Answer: 0.54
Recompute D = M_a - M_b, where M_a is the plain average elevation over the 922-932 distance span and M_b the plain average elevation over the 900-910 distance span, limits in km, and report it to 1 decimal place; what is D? -0.5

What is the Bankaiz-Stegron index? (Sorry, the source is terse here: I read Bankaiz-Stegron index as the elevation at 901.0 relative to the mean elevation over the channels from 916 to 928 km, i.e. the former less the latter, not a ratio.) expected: -0.30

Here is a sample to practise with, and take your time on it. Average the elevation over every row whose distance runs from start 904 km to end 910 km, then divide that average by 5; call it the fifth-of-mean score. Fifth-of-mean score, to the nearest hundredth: 0.67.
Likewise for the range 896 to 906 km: 0.57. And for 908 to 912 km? 0.69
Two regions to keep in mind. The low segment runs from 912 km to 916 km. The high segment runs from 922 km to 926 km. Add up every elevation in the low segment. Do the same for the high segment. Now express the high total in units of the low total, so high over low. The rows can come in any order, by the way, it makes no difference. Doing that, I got 0.842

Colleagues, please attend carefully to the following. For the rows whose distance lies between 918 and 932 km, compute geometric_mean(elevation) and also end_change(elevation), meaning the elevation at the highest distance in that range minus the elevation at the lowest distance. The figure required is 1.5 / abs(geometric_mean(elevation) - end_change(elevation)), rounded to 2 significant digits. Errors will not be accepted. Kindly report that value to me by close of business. 0.43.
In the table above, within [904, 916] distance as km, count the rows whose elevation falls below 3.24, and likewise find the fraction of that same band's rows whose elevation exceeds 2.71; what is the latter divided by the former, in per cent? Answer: 100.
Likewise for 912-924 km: 33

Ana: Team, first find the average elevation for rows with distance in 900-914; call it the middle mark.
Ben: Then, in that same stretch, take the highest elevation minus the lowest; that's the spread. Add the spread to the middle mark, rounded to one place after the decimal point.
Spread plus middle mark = 4.0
